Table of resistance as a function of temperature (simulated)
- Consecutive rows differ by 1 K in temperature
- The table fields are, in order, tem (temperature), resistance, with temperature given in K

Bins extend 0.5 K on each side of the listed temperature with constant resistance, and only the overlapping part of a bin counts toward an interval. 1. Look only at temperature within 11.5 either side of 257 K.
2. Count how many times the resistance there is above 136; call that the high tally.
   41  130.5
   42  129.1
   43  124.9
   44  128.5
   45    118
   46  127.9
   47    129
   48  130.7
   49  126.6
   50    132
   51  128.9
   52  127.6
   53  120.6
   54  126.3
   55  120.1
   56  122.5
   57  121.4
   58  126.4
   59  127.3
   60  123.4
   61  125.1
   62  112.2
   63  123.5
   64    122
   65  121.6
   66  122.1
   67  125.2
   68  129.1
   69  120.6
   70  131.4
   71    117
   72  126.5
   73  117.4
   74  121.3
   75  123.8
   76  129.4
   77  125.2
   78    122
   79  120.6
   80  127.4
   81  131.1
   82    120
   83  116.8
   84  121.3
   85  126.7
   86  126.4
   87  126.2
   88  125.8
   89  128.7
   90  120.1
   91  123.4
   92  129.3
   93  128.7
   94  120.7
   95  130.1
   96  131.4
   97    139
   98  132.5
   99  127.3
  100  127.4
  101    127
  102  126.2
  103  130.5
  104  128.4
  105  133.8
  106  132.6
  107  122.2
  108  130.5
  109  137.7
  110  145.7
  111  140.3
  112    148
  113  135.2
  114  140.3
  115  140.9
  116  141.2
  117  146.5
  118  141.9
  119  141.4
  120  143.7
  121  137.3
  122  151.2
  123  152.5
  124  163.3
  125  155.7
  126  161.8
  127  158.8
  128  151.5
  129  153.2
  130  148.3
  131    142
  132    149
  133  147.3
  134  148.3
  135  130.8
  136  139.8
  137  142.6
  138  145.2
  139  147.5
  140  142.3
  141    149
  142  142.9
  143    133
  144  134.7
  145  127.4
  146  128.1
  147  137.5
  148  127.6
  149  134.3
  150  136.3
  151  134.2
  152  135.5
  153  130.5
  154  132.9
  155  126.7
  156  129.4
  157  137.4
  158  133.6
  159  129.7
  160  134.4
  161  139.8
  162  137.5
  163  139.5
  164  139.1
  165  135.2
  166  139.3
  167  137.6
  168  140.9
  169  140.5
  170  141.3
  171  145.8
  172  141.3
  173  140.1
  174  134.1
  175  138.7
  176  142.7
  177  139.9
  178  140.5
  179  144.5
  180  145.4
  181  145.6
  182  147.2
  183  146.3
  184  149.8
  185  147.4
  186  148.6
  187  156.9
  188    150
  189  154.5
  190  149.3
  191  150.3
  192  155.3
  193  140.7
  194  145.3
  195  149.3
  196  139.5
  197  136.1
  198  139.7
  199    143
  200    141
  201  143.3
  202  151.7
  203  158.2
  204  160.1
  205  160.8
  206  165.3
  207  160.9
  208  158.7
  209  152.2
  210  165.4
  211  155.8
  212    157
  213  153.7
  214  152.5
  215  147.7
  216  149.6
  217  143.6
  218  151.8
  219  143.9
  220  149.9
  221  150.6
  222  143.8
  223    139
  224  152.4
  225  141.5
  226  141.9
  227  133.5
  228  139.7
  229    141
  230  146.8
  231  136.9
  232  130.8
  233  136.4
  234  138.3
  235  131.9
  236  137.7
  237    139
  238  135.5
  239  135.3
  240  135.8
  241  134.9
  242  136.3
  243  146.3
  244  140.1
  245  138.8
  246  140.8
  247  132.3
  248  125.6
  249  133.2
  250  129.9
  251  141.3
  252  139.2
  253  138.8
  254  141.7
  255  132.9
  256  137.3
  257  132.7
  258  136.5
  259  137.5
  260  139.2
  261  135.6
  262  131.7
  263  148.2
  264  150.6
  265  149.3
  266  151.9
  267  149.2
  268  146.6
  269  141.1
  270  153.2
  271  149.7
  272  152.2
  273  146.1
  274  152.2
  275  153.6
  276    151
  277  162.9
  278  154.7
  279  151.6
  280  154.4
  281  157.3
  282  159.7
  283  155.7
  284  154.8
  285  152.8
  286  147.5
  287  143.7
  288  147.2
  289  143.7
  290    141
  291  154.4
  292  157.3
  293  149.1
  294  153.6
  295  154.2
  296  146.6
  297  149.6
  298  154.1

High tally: 15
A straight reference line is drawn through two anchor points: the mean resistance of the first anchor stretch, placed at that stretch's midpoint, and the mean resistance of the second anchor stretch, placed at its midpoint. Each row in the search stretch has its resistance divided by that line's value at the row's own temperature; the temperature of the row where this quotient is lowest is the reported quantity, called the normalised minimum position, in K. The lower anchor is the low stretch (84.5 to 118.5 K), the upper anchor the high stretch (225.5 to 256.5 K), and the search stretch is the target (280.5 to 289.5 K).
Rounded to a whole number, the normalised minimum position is 289 K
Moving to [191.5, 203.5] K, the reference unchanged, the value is 197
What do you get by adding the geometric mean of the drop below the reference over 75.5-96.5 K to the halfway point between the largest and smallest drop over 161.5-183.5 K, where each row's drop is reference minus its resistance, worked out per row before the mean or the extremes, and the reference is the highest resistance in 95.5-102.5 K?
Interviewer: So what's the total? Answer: 11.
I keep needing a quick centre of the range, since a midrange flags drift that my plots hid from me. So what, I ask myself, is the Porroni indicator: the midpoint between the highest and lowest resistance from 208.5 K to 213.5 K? 159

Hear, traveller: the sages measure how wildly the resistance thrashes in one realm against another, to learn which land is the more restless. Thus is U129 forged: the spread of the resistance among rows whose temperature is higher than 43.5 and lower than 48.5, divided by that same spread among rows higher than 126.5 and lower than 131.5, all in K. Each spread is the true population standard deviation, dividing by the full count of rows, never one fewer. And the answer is 0.8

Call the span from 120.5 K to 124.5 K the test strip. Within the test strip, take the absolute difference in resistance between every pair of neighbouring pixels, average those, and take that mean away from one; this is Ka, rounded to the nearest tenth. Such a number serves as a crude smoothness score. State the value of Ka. -7.7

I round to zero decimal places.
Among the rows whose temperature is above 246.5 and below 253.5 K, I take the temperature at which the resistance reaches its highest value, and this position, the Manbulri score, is 251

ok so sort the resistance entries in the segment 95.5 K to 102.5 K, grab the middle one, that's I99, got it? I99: 127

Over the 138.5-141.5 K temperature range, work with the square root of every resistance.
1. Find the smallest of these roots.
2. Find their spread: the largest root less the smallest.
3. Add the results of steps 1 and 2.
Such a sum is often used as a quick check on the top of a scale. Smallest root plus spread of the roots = 12.2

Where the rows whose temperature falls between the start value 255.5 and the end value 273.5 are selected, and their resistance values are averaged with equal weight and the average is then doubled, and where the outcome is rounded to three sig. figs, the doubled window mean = 288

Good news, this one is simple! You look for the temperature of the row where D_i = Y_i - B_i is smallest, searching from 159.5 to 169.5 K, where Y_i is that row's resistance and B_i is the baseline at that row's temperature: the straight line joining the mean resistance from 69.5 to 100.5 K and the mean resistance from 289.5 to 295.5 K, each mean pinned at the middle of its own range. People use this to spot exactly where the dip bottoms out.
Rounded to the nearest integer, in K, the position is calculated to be 160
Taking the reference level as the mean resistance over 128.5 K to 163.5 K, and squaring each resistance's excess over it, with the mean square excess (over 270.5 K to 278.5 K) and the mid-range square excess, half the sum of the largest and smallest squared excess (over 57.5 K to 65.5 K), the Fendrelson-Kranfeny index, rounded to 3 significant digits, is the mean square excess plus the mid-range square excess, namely 629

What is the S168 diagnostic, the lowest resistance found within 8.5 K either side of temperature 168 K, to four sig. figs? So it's 134.1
